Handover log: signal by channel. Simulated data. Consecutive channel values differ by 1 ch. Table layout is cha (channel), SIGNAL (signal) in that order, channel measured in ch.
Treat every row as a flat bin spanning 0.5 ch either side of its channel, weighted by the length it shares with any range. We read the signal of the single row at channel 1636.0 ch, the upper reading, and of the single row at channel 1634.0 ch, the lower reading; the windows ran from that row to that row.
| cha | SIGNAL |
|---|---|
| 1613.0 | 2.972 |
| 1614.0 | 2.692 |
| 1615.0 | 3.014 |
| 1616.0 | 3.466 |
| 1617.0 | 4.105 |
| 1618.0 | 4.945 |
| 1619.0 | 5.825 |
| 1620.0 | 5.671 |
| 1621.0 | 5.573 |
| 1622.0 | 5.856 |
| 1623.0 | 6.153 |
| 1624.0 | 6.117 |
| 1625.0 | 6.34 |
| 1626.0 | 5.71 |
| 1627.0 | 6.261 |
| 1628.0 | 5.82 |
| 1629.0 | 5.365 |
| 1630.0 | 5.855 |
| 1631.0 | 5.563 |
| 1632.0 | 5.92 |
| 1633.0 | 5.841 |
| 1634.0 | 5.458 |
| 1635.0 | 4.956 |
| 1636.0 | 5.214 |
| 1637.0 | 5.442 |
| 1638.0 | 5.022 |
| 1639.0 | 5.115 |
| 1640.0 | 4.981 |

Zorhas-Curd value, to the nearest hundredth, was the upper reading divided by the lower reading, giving 0.96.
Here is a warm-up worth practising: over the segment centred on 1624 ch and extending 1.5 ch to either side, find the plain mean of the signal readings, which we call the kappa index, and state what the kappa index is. 6.20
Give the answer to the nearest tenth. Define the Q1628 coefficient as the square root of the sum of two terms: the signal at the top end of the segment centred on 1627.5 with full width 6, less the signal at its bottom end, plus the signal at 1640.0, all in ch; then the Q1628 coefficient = 2.1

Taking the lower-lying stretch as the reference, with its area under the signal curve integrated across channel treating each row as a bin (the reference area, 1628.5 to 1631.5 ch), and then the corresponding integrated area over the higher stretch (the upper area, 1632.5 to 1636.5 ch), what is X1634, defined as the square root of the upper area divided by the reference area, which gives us 1.13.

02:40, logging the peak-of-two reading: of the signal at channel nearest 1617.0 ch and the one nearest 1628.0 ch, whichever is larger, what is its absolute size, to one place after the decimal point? 5.8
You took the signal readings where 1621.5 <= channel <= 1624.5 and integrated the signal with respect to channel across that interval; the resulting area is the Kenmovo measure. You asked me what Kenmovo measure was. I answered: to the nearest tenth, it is 18.1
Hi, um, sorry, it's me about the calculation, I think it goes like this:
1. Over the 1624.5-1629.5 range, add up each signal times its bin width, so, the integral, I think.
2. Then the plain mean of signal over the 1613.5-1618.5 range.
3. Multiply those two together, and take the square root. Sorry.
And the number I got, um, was 10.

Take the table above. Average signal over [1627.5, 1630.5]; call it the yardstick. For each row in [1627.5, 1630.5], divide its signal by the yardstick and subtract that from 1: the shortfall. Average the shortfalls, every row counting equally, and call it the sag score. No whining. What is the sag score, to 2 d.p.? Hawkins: 0.00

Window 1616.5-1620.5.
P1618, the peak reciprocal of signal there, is 0.244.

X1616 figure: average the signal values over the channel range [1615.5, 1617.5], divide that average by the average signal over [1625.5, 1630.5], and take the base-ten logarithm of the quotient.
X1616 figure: -0.19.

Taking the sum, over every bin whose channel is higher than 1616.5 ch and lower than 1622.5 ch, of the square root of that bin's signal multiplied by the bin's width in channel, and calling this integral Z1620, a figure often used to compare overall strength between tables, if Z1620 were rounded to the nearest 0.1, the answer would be 13.8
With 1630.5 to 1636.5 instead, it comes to 14.1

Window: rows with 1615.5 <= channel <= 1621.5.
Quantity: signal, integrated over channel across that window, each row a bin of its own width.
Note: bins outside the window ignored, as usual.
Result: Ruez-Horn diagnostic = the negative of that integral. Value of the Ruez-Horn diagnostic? -30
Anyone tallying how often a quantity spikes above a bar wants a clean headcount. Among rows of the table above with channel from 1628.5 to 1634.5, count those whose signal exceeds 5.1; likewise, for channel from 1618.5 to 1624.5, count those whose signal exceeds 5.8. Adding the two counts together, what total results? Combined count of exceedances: 10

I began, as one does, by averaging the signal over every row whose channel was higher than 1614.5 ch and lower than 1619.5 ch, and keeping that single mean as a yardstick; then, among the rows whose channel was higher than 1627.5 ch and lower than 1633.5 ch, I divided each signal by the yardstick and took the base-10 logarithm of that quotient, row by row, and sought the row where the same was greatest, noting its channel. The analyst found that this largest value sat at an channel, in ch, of 1632.0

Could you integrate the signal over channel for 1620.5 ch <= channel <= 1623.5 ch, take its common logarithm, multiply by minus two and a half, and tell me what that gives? -3.11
